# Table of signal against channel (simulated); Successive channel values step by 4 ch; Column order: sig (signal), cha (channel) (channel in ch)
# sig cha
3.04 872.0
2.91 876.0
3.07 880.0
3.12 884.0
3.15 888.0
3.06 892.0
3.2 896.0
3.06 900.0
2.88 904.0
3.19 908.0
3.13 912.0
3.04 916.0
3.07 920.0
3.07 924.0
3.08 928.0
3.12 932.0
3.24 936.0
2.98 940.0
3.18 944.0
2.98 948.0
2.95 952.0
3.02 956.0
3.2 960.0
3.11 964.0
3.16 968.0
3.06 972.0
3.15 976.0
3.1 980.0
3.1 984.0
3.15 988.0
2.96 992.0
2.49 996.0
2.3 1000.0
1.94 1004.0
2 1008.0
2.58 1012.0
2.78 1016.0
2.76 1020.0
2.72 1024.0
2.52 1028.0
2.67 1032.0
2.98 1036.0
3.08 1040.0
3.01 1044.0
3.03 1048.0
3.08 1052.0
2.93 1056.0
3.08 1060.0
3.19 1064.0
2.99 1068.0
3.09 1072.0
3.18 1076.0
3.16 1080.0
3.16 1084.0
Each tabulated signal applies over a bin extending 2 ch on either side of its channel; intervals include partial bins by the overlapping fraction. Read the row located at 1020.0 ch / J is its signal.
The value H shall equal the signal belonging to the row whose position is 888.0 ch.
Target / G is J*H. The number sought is 8.7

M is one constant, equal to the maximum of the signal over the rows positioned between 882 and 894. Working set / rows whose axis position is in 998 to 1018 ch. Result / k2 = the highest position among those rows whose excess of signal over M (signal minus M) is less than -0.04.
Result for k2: 1016.0 ch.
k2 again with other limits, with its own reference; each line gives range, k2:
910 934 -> 928.0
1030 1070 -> 1068.0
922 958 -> 956.0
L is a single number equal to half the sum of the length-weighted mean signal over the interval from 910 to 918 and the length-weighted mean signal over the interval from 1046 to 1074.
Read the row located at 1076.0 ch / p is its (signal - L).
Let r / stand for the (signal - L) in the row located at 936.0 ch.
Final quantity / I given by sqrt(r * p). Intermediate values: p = 0.1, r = 0.170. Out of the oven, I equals 0.14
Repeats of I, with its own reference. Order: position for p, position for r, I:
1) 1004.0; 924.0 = 0.02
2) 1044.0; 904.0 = 0.11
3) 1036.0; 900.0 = 0.03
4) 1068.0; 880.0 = 0.01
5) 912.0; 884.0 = 0.05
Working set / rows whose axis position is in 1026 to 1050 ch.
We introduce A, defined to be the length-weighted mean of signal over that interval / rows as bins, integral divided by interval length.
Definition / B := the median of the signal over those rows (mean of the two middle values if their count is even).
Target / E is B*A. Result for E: 8.6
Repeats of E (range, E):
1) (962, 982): 9.7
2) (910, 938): 9.6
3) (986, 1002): 7.4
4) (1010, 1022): 7.5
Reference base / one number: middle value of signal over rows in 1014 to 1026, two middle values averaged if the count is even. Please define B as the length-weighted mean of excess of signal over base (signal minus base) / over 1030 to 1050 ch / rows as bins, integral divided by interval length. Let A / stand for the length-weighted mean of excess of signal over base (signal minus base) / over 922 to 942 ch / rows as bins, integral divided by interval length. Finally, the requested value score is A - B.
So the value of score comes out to 0.14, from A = 0.34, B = 0.2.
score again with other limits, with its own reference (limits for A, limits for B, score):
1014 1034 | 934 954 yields -0.38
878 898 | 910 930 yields 0.04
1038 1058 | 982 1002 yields 0.23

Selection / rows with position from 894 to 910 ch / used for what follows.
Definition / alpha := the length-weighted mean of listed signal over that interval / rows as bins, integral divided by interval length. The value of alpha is 3.08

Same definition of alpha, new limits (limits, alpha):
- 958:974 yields 3.13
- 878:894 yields 3.10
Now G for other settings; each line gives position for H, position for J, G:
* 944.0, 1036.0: 9.5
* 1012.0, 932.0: 8.0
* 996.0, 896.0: 8.0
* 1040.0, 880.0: 9.5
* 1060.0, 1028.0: 7.8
